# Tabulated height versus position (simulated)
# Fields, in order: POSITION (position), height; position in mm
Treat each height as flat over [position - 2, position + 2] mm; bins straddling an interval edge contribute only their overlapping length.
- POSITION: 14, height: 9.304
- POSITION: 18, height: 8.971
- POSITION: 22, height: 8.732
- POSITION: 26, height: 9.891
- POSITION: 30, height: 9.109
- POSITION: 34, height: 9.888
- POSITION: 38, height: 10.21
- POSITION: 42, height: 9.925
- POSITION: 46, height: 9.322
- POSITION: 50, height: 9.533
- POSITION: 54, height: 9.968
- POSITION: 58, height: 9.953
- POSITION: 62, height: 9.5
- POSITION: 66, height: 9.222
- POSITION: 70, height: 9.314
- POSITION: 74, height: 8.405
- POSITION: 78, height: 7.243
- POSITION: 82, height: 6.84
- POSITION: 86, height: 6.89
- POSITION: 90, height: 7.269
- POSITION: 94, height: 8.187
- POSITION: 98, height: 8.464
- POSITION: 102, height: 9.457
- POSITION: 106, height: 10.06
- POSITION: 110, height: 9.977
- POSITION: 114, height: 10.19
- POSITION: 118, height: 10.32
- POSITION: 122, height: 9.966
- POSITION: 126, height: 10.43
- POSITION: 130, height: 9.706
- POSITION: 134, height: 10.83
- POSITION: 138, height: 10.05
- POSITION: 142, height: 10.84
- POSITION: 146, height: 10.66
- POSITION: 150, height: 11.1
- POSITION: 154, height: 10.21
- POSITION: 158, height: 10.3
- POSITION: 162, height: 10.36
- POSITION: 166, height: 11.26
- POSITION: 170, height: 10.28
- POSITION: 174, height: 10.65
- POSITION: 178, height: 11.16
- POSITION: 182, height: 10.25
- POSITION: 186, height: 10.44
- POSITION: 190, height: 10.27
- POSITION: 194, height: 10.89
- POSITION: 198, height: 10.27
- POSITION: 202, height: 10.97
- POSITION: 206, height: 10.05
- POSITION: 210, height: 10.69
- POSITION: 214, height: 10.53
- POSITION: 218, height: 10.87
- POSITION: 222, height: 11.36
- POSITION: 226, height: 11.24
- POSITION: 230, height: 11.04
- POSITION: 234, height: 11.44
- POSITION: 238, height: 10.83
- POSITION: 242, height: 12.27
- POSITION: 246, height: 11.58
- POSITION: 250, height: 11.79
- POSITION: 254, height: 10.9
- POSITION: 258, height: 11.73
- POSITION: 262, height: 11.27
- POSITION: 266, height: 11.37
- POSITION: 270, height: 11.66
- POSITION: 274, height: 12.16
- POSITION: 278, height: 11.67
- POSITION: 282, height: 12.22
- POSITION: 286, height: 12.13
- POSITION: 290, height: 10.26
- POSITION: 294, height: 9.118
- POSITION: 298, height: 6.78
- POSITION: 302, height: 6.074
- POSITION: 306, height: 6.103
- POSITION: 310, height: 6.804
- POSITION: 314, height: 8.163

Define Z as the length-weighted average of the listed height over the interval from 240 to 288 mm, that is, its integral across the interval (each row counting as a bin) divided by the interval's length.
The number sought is 11.7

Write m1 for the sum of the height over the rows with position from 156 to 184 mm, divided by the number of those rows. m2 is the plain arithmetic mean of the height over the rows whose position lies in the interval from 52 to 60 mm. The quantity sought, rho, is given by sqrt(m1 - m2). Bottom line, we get 0.81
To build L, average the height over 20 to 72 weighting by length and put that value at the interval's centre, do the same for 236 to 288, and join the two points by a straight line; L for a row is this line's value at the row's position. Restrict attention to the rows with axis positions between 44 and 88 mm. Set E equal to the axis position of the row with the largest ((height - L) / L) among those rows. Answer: 54 mm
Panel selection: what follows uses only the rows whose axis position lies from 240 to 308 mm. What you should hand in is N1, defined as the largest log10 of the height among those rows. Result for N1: 1.09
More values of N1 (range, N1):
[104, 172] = 1.05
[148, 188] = 1.05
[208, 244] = 1.09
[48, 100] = 1.00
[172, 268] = 1.09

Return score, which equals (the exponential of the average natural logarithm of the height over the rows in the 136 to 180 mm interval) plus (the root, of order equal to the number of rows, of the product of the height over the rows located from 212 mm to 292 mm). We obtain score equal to 22.0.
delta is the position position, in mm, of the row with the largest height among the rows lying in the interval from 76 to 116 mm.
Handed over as 114 mm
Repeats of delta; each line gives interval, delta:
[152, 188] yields 166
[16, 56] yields 38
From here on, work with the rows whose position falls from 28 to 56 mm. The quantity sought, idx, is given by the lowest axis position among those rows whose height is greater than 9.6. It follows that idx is 34 mm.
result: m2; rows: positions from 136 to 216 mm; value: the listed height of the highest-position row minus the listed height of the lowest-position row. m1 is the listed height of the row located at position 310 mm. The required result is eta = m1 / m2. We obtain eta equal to 14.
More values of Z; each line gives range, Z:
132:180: 10.6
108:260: 10.7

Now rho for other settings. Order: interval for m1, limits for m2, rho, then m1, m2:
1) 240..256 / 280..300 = 1.24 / 11.6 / 10.1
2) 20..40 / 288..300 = 0.92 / 9.6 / 8.7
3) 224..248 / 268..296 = 0.29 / 11.4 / 11.3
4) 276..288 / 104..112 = 1.41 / 12.0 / 10.0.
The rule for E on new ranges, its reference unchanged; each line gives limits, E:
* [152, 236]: 166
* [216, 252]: 242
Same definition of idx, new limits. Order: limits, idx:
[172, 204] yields 174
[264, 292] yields 266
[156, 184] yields 158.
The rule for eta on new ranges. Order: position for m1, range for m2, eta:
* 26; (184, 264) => 12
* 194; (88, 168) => 3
